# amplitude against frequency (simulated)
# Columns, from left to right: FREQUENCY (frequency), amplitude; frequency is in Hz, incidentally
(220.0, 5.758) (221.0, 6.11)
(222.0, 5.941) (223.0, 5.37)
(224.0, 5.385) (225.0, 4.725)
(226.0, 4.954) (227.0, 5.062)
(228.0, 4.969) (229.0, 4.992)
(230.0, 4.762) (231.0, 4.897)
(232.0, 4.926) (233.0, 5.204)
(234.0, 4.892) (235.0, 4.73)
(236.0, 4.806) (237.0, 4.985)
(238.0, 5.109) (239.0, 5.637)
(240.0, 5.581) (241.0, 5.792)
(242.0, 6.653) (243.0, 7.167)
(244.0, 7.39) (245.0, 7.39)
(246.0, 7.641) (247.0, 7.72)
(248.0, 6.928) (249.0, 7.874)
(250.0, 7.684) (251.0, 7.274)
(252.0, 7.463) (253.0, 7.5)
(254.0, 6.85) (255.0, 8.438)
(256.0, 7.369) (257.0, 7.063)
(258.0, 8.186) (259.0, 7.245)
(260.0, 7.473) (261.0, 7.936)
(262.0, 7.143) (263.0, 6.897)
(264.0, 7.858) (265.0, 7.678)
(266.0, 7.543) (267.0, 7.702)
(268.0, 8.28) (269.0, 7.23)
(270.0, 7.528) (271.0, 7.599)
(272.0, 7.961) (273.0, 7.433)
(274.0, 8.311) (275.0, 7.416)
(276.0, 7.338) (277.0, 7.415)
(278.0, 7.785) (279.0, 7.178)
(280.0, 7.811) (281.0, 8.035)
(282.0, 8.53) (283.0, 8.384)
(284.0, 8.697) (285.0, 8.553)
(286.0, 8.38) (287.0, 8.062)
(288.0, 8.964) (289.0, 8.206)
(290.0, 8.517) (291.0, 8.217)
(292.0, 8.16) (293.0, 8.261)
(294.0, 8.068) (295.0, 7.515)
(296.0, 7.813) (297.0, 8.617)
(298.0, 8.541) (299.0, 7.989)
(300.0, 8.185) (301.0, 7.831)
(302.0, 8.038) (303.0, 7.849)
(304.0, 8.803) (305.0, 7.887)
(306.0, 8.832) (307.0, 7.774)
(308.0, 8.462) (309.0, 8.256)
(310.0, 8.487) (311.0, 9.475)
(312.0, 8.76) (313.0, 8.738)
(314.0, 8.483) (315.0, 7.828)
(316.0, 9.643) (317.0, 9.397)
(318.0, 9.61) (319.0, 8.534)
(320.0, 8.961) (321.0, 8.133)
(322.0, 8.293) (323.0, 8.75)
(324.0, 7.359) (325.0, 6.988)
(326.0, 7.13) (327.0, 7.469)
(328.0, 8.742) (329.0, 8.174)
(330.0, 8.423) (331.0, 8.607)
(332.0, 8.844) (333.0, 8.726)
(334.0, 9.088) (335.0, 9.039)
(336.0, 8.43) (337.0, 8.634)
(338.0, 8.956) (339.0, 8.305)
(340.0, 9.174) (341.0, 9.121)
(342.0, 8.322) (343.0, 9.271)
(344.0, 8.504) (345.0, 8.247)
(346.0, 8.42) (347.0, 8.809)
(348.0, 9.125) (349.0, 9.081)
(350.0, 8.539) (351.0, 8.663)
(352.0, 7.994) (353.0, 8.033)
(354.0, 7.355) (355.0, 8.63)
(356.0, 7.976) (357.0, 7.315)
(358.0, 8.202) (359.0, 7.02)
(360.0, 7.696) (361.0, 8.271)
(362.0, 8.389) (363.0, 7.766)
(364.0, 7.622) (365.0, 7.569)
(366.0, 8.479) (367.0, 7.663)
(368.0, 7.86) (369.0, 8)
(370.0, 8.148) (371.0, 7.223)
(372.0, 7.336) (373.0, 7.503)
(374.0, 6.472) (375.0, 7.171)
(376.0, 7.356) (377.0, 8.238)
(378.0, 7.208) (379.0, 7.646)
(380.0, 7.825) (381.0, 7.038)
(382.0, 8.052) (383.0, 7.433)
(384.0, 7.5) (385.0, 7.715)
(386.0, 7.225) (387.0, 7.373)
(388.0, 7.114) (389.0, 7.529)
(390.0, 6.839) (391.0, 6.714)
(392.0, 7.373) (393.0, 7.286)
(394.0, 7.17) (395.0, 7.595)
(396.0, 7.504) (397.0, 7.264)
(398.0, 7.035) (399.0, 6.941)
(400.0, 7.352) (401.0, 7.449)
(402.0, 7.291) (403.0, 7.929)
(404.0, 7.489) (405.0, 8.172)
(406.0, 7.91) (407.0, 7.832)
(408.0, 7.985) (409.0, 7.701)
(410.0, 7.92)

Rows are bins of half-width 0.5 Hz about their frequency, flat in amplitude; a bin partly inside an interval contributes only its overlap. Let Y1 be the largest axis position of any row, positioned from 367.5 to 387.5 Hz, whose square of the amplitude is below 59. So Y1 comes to 387.0 Hz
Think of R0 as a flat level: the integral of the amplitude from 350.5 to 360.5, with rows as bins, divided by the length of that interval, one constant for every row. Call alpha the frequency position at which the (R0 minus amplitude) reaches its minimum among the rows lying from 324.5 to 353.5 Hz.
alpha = 343.0 Hz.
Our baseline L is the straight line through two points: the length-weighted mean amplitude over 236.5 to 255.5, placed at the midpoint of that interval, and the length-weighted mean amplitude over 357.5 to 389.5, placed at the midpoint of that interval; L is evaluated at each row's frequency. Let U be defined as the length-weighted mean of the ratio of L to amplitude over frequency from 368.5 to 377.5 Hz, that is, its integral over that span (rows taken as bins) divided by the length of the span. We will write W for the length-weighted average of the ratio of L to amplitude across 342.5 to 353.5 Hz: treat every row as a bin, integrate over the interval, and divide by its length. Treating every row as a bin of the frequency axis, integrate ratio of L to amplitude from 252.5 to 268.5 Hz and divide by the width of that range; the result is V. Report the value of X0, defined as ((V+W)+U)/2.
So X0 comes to 1.41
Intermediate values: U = 1.02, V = 0.93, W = 0.87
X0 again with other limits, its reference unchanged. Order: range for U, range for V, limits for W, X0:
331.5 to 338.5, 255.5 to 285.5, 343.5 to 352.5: 1.31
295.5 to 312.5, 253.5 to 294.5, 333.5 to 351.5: 1.31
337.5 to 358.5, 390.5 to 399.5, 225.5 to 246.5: 1.61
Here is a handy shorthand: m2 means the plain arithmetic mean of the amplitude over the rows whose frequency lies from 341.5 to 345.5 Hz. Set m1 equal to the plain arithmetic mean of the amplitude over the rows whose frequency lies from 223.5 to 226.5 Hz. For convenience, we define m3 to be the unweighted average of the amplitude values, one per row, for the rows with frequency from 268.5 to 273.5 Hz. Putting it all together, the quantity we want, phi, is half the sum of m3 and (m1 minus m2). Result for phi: 2.0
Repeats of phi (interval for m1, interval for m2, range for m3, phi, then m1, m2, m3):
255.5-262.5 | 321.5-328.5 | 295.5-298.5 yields 4.0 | 7.5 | 7.82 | 8.3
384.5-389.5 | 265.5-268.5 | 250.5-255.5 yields 3.5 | 7.4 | 7.84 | 7.5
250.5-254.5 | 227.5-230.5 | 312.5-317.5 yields 5.6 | 7.3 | 4.91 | 8.8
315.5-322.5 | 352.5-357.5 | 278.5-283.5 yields 4.5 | 8.9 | 7.86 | 8.0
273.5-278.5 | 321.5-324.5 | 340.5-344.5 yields 4.2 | 7.7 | 8.13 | 8.8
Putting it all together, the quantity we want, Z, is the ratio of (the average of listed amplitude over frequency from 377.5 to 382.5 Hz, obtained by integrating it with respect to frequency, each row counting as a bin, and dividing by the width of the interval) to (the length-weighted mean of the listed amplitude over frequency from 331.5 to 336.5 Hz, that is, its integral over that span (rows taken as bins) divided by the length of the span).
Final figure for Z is 0.86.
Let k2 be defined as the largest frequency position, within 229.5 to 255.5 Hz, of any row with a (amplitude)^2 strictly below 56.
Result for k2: 254.0 Hz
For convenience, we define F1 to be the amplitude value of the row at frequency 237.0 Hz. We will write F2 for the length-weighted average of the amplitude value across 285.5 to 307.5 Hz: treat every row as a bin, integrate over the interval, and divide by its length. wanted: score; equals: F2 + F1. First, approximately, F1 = 4.985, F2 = 8.2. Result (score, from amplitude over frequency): 13.2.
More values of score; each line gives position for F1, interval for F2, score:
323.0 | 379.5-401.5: 16.1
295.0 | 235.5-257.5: 14.3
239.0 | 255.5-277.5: 13.2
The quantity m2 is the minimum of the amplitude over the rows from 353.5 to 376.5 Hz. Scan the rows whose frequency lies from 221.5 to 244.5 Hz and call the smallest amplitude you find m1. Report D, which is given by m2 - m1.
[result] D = 1.7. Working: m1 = 4.725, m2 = 6.472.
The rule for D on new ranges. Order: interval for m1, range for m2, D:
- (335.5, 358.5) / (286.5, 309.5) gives 0.2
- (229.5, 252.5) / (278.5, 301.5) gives 2.4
